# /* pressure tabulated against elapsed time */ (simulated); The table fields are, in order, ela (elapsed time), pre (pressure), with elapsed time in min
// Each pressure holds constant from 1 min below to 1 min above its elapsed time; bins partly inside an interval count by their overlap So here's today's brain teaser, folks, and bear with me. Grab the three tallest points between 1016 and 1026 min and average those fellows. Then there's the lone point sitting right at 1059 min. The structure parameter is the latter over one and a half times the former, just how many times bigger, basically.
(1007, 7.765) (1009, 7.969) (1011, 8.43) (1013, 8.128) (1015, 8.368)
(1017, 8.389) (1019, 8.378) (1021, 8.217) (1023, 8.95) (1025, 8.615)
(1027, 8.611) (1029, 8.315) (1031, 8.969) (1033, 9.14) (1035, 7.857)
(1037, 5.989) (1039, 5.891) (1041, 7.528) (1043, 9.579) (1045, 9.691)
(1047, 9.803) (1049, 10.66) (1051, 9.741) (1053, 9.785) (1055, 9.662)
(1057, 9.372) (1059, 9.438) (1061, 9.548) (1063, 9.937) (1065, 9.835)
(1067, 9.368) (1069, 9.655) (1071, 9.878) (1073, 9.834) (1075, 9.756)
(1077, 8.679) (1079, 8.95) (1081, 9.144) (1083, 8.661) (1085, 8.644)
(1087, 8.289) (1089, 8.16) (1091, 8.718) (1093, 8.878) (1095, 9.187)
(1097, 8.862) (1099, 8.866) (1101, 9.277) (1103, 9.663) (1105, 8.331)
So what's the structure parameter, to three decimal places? 0.727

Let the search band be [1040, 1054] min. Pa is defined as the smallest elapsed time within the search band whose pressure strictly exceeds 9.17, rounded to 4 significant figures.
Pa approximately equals 1043 min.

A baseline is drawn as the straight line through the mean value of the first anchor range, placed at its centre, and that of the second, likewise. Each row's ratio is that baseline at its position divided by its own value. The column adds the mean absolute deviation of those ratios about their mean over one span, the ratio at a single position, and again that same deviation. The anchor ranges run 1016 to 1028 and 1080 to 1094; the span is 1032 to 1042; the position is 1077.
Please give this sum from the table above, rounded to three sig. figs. 1.37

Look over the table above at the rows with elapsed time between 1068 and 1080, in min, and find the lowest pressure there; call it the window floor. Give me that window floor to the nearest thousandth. 8.679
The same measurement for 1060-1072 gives 9.368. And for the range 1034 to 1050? 5.891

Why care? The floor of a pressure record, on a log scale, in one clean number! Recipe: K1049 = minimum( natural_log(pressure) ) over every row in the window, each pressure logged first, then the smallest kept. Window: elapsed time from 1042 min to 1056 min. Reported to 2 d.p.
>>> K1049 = 2.26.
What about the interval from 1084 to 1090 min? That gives 2.10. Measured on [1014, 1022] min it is 2.11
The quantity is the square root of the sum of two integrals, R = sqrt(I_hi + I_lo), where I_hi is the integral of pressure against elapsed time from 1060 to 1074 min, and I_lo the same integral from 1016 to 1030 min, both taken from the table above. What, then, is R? 16.0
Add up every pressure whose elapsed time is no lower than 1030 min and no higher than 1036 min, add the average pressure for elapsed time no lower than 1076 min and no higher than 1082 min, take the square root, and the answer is 5.91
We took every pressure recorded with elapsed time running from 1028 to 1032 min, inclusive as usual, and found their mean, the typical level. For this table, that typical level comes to 8.6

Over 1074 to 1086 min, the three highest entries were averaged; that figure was 9.3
